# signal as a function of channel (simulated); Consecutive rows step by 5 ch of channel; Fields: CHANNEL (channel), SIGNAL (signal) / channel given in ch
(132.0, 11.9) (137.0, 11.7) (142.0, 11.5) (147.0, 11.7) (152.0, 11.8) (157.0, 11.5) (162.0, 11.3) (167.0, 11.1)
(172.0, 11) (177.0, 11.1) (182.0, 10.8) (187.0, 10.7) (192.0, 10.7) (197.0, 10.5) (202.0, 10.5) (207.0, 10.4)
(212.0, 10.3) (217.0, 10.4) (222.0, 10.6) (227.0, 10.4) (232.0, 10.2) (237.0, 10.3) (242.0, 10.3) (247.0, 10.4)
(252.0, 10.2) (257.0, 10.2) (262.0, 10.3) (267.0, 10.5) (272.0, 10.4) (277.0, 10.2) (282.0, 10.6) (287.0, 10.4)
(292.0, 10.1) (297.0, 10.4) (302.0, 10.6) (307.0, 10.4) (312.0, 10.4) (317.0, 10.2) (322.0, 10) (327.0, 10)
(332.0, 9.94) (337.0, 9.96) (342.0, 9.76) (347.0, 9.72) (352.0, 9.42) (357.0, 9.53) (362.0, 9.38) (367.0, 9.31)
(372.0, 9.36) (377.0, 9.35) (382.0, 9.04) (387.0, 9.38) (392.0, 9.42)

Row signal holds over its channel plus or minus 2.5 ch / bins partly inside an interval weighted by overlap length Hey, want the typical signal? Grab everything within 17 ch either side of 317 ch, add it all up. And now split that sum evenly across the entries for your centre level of 10.2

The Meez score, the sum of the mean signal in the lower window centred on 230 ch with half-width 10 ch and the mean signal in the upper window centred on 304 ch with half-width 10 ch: 20.8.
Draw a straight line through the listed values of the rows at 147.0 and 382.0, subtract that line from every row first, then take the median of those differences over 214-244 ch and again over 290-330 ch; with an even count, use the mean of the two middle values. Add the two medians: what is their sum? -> 0.0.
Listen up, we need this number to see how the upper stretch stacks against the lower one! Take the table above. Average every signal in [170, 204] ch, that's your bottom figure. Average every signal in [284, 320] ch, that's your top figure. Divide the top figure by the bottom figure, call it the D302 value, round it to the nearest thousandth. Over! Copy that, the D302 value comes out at 0.963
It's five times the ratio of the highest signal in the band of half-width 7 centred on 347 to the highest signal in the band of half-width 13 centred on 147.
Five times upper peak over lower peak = 4.1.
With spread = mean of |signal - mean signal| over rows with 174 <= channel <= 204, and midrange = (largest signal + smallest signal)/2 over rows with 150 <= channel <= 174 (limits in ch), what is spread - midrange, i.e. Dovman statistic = -11.2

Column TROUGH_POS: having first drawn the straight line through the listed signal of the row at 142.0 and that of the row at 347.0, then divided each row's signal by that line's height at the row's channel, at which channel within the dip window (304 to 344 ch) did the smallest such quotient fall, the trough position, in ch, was 342.0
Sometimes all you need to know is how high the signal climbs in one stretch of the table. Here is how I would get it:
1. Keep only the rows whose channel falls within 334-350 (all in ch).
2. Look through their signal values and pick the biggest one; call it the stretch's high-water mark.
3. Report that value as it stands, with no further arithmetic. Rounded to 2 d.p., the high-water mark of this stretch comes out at 9.96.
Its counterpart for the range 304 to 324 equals 10.40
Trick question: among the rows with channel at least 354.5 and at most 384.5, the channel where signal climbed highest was 357.0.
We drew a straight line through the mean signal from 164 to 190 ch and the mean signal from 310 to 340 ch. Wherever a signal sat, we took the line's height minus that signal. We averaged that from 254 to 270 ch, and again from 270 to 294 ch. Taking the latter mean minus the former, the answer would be -0.1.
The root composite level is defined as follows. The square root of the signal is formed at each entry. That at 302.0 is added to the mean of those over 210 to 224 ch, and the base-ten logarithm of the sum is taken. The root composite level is 0.812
